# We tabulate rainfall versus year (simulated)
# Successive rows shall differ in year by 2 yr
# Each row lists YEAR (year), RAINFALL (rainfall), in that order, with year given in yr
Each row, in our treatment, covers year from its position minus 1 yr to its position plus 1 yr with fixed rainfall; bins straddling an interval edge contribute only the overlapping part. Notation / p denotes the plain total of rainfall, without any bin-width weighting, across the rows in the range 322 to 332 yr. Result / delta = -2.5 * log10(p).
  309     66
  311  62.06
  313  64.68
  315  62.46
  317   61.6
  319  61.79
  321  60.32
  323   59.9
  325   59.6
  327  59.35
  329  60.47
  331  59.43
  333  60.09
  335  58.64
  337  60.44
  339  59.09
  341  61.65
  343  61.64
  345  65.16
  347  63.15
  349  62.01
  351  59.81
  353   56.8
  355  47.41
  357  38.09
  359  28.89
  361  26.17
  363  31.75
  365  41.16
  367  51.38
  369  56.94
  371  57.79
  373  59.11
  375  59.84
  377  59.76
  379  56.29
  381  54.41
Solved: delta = -6.19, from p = 299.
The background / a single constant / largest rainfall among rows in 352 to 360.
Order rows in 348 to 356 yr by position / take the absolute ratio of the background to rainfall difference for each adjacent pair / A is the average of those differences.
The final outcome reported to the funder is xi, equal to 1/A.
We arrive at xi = 11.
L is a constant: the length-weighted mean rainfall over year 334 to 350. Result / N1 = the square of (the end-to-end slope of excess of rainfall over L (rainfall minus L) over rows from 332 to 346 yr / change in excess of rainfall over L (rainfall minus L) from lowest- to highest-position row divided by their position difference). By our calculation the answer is 0.2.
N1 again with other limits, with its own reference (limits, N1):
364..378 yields 2.4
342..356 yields 1.4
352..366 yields 1.7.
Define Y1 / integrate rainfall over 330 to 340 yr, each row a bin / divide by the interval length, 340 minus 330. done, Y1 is 60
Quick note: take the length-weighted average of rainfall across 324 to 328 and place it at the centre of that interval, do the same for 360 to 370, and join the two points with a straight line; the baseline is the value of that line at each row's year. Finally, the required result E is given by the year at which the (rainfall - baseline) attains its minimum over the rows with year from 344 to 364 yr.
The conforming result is 361 yr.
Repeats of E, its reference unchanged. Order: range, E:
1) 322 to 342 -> 323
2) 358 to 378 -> 361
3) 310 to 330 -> 311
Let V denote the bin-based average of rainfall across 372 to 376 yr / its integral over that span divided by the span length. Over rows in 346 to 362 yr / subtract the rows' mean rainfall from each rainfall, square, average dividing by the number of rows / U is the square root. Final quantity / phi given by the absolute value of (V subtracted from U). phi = 45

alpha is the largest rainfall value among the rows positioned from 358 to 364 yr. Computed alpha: 31.75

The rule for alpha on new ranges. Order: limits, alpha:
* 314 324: 62.46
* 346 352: 63.15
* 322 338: 60.47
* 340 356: 65.16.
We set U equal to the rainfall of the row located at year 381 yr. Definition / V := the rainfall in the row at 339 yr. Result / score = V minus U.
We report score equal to 5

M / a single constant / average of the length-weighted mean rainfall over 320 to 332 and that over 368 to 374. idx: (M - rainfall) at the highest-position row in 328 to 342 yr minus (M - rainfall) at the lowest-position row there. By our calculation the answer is -1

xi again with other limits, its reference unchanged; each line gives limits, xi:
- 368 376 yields 62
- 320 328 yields 195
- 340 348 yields 39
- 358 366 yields 3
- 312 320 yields 64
